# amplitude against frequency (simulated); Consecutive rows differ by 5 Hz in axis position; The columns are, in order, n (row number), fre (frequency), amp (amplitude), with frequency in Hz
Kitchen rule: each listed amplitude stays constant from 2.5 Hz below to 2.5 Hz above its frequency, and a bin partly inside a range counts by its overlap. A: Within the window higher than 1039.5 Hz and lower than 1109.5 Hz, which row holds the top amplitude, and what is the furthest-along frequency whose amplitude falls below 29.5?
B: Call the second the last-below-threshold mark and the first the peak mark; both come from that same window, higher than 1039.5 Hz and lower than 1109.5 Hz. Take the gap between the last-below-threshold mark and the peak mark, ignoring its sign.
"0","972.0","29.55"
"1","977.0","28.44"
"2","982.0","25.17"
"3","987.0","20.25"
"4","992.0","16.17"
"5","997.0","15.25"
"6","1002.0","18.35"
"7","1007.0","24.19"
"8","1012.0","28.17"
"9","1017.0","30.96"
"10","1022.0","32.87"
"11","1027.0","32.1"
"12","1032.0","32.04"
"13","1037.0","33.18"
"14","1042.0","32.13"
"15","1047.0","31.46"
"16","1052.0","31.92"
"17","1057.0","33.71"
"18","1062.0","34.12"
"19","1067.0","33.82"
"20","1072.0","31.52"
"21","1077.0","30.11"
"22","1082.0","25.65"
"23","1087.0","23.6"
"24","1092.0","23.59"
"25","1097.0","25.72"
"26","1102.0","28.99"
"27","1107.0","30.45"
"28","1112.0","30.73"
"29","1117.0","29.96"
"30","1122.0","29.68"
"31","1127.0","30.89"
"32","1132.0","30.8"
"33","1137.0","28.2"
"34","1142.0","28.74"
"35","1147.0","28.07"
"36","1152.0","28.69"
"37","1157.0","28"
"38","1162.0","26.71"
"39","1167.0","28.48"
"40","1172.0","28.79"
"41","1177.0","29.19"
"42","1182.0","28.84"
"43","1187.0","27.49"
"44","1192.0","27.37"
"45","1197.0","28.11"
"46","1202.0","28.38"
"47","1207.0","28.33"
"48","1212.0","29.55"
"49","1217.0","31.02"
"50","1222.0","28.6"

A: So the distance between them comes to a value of 40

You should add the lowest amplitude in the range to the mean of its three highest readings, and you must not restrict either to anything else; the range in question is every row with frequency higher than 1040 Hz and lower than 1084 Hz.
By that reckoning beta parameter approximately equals 59.5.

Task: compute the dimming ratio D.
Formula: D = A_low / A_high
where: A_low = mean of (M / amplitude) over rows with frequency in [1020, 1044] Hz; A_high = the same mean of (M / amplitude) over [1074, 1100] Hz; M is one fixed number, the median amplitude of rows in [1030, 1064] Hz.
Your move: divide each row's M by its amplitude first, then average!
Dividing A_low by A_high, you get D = 0.79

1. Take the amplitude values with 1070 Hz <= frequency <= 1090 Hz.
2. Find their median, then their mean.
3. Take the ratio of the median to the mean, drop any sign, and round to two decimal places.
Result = 1.01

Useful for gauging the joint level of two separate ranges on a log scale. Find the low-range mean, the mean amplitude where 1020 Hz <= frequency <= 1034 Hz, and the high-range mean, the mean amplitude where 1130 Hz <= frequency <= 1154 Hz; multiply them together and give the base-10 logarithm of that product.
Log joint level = 2.97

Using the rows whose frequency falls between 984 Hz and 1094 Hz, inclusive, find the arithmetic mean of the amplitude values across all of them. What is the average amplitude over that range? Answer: 28.0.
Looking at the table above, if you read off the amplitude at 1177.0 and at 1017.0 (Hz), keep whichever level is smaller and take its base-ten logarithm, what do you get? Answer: 1.47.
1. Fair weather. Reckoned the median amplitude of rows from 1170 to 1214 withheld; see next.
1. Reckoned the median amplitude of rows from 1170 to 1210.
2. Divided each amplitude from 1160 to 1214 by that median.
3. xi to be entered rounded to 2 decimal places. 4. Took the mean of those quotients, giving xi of 1.00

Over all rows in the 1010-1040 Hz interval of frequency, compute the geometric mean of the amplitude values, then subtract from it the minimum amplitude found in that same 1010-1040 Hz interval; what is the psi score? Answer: 3.3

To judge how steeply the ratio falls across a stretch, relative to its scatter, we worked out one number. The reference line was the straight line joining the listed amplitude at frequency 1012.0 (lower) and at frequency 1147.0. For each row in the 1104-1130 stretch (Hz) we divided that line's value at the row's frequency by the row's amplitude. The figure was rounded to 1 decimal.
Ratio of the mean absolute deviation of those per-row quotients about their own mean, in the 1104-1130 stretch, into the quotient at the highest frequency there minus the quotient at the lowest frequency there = -1.1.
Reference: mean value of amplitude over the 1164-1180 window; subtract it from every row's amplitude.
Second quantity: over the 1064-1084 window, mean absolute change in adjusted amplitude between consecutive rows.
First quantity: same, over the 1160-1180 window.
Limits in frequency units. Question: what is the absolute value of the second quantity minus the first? 1.9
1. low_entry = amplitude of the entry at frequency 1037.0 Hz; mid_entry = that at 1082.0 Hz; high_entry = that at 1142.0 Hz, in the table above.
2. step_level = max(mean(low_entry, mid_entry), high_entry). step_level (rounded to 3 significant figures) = 29.4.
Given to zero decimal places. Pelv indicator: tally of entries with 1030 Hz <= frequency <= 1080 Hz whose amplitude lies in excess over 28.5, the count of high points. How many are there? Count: 10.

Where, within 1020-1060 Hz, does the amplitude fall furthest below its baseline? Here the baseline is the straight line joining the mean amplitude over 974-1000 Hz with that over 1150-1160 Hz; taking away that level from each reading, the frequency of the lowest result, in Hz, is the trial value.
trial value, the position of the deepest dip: 1047.0 Hz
